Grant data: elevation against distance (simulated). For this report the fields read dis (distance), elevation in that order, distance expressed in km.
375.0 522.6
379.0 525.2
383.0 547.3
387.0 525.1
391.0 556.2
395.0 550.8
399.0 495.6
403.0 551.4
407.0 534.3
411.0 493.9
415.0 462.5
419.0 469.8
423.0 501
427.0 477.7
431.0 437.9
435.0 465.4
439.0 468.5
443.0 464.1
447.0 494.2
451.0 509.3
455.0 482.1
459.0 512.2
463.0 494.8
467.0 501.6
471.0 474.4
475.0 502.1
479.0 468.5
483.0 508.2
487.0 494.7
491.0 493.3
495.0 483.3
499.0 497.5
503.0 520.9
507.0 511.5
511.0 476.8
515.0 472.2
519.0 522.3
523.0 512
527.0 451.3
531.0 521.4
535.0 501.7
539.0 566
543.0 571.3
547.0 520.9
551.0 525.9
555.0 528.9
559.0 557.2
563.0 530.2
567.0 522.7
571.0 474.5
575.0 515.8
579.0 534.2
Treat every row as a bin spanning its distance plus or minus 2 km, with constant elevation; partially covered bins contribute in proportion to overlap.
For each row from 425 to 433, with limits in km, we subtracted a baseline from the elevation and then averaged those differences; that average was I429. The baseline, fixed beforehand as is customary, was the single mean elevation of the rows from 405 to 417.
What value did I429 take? -39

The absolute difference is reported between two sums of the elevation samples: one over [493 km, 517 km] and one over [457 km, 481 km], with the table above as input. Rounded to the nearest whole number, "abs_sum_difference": 9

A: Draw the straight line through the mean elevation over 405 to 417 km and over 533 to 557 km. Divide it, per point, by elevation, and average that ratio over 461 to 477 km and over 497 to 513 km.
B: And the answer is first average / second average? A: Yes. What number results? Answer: 0.996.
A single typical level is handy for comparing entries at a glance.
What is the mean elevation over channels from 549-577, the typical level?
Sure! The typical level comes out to 522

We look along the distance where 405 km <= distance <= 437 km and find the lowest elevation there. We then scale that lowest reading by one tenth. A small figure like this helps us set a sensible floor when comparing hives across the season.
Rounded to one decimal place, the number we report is 43.8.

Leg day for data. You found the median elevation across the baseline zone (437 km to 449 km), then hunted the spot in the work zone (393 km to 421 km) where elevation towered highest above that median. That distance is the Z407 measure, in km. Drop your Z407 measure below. 403.0 km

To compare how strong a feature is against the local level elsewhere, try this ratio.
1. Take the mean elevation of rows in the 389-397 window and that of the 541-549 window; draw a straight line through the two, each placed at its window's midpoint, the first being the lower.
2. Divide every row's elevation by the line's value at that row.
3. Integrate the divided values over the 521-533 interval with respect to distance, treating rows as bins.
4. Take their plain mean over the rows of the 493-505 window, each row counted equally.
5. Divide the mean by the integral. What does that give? 0.084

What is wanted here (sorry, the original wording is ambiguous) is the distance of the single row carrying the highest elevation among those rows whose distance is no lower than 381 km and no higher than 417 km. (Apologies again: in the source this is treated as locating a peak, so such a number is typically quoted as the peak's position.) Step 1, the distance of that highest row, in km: 391.0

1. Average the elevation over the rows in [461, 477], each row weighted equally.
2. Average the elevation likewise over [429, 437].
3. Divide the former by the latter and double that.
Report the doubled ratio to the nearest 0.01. 2.18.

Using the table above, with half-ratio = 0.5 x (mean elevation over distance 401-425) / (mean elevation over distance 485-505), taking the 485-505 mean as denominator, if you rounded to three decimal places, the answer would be 0.504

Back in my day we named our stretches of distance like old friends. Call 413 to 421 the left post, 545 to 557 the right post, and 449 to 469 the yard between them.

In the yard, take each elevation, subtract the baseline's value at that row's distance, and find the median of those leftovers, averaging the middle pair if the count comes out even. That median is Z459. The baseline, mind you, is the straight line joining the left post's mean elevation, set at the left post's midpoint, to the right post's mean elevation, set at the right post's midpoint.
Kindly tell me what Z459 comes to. 13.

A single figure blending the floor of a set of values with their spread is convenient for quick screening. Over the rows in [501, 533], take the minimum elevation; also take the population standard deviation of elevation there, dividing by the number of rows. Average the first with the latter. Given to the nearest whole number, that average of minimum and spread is 239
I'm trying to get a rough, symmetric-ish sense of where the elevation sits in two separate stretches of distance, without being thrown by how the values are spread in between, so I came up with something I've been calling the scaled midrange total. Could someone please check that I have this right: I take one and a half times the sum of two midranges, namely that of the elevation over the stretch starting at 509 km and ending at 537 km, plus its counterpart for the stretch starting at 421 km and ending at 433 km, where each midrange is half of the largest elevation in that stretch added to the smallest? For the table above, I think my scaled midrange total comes 1434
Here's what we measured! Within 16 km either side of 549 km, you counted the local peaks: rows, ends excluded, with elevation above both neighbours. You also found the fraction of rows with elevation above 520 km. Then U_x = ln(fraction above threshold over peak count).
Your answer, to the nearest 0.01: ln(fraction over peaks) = -0.83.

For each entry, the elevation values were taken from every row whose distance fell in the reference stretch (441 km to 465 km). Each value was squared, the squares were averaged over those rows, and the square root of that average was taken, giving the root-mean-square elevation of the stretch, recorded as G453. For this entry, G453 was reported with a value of 493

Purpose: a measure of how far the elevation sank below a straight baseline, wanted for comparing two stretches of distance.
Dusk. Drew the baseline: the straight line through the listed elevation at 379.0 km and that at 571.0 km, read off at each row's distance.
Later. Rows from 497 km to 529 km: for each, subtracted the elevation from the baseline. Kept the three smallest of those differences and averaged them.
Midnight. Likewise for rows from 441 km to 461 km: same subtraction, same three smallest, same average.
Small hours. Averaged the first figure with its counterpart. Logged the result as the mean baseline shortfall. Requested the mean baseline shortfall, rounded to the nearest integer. -14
